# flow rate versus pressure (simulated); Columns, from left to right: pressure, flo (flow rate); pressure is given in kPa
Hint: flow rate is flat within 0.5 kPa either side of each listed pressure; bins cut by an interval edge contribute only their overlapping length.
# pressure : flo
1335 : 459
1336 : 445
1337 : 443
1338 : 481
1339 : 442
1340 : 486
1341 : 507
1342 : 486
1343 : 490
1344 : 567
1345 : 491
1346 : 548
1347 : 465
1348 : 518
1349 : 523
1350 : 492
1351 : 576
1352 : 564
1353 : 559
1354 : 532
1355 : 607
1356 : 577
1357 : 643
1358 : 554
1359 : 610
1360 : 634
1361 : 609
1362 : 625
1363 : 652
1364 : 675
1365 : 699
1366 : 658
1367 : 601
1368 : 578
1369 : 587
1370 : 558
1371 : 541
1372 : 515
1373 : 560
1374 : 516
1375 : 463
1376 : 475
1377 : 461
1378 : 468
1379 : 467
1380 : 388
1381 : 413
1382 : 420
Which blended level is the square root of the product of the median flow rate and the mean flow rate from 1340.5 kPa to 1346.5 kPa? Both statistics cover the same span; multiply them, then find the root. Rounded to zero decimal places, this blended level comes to 507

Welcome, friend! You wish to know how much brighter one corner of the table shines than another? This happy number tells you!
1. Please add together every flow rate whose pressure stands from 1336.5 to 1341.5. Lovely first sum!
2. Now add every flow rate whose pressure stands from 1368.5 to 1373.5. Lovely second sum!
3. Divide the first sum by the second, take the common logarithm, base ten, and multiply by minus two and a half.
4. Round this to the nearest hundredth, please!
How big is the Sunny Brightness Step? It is 0.17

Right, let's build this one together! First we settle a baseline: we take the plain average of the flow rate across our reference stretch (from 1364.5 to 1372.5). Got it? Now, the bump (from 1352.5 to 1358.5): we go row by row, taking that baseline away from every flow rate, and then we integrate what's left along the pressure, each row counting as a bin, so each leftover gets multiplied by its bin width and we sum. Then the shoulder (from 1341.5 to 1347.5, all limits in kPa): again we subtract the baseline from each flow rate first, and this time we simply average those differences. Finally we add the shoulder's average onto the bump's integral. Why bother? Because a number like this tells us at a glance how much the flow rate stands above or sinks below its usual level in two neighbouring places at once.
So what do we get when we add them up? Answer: -165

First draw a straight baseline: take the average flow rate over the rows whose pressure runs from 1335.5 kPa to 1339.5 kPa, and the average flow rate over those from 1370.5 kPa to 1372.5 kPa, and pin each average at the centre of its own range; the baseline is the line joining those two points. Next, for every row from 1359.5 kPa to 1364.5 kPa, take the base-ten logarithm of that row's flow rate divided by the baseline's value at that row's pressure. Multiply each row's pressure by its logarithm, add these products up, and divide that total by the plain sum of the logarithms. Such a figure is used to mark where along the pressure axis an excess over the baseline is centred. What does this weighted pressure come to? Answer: 1362.1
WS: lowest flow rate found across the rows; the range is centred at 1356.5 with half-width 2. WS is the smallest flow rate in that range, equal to 554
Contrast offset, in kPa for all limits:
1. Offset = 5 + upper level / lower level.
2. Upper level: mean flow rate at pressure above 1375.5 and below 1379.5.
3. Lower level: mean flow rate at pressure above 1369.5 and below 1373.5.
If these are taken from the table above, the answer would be 5.86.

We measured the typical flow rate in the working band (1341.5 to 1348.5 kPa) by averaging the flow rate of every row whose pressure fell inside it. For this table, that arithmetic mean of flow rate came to 509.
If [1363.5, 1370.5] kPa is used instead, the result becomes 622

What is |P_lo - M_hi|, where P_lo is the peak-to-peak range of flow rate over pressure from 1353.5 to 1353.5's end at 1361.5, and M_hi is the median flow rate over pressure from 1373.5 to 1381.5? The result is 354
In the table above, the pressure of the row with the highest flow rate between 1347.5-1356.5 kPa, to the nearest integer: 1355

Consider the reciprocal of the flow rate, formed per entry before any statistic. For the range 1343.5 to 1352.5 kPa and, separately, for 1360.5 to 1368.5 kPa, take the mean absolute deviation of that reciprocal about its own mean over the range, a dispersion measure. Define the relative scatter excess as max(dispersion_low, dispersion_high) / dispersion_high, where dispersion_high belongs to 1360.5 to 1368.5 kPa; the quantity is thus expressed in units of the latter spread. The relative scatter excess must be 1.40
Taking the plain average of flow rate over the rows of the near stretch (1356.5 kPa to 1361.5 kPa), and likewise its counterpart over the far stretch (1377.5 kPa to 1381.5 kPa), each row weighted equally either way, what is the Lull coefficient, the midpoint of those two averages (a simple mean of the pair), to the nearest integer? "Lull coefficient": 522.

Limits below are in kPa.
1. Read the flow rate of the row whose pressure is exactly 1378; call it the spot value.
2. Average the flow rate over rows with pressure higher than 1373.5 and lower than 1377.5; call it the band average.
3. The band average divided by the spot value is 1.0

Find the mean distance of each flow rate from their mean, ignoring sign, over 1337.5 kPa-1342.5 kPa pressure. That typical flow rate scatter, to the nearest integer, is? 15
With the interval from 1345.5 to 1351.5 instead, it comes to 29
